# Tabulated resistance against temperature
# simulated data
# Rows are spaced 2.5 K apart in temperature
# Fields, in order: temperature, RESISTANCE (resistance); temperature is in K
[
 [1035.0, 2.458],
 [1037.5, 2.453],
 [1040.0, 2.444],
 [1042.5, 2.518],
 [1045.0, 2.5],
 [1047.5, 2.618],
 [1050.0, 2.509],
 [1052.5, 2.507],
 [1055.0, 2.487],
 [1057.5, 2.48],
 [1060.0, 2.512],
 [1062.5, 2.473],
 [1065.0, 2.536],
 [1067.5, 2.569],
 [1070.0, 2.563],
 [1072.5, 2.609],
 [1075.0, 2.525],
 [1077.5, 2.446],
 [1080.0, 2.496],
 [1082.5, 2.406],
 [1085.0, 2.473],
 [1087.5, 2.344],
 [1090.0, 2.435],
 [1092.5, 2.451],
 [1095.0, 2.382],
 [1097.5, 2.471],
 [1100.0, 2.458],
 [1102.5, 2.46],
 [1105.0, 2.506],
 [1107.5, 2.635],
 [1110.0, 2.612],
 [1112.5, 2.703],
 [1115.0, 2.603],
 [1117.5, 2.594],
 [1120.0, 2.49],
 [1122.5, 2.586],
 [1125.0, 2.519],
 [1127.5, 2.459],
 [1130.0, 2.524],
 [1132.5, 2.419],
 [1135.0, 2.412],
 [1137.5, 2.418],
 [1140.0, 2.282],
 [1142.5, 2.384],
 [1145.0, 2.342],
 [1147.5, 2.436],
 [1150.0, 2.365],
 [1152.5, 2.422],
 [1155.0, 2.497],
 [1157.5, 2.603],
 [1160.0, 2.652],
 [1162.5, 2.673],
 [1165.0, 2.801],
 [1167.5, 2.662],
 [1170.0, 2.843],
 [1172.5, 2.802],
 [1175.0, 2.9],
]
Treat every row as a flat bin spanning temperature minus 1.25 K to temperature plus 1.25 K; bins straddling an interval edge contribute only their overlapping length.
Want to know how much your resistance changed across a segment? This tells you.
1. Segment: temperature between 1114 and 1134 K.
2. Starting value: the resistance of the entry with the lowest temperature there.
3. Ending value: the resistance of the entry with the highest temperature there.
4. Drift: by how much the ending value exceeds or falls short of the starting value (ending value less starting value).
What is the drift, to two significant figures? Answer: -0.18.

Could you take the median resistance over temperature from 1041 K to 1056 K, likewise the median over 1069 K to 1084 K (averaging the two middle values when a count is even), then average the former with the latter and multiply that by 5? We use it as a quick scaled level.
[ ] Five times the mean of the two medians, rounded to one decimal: 12.5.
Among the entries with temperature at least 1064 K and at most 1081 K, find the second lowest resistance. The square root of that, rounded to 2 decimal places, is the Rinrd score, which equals 1.58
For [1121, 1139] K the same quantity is 1.55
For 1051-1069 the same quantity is 1.57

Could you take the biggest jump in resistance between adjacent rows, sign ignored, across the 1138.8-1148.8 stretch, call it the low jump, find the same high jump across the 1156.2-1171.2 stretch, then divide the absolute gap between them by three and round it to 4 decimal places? 0.0263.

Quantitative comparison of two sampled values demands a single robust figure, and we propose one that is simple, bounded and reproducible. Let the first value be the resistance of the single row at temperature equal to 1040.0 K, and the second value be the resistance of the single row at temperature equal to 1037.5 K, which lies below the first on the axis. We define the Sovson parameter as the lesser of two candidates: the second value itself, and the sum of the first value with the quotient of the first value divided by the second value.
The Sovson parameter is 2.45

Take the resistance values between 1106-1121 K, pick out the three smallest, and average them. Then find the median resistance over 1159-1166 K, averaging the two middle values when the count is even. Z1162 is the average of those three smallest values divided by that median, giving 0.96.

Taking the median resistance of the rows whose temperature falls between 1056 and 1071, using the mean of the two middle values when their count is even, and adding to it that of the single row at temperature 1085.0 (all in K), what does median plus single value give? 5.00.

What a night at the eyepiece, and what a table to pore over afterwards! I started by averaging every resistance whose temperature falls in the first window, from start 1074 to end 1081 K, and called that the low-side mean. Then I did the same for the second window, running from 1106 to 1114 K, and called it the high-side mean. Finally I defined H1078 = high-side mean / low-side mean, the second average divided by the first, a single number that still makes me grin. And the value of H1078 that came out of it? 1.06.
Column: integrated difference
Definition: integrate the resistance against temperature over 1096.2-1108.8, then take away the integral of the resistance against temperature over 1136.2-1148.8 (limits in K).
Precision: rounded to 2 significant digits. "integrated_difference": 1.7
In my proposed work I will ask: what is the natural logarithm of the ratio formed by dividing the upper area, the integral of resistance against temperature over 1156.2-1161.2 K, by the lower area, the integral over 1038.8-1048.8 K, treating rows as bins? -0.7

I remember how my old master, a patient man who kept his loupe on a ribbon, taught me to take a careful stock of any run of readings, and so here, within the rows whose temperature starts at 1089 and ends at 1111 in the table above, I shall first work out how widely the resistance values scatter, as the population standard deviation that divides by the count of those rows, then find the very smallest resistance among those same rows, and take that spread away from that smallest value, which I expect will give 2.30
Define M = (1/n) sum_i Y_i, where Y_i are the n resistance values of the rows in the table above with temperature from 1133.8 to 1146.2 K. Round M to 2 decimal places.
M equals 2.37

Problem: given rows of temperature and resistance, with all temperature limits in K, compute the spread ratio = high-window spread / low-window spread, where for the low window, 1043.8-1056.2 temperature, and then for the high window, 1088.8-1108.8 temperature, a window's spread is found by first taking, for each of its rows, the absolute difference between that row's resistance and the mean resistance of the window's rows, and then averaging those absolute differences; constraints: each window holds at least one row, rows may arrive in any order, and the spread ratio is 1.3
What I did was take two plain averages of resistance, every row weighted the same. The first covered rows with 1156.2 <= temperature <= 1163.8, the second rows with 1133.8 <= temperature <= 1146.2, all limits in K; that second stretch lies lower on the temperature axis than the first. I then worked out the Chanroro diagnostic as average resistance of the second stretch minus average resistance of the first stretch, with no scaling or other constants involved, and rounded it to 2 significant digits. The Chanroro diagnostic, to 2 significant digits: -0.28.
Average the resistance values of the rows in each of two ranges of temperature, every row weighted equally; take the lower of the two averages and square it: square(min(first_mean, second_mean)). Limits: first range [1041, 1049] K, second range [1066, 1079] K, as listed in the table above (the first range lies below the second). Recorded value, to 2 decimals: 6.46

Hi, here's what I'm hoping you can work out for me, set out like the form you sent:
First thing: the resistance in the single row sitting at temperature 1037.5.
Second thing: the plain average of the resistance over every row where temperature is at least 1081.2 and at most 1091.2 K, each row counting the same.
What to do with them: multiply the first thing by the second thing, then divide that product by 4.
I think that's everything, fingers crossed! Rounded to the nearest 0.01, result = 1.48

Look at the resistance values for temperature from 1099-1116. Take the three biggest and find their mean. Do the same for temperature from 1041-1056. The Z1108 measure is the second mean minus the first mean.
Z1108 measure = -0.10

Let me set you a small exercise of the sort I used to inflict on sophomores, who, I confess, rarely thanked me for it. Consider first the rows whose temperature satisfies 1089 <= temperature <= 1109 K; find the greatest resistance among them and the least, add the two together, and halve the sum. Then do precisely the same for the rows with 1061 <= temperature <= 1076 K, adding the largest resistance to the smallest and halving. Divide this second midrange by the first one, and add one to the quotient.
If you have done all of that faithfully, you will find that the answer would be 2.013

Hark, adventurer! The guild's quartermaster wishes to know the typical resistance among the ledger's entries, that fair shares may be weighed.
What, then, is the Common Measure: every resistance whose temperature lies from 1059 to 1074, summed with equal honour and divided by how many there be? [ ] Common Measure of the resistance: 2.54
